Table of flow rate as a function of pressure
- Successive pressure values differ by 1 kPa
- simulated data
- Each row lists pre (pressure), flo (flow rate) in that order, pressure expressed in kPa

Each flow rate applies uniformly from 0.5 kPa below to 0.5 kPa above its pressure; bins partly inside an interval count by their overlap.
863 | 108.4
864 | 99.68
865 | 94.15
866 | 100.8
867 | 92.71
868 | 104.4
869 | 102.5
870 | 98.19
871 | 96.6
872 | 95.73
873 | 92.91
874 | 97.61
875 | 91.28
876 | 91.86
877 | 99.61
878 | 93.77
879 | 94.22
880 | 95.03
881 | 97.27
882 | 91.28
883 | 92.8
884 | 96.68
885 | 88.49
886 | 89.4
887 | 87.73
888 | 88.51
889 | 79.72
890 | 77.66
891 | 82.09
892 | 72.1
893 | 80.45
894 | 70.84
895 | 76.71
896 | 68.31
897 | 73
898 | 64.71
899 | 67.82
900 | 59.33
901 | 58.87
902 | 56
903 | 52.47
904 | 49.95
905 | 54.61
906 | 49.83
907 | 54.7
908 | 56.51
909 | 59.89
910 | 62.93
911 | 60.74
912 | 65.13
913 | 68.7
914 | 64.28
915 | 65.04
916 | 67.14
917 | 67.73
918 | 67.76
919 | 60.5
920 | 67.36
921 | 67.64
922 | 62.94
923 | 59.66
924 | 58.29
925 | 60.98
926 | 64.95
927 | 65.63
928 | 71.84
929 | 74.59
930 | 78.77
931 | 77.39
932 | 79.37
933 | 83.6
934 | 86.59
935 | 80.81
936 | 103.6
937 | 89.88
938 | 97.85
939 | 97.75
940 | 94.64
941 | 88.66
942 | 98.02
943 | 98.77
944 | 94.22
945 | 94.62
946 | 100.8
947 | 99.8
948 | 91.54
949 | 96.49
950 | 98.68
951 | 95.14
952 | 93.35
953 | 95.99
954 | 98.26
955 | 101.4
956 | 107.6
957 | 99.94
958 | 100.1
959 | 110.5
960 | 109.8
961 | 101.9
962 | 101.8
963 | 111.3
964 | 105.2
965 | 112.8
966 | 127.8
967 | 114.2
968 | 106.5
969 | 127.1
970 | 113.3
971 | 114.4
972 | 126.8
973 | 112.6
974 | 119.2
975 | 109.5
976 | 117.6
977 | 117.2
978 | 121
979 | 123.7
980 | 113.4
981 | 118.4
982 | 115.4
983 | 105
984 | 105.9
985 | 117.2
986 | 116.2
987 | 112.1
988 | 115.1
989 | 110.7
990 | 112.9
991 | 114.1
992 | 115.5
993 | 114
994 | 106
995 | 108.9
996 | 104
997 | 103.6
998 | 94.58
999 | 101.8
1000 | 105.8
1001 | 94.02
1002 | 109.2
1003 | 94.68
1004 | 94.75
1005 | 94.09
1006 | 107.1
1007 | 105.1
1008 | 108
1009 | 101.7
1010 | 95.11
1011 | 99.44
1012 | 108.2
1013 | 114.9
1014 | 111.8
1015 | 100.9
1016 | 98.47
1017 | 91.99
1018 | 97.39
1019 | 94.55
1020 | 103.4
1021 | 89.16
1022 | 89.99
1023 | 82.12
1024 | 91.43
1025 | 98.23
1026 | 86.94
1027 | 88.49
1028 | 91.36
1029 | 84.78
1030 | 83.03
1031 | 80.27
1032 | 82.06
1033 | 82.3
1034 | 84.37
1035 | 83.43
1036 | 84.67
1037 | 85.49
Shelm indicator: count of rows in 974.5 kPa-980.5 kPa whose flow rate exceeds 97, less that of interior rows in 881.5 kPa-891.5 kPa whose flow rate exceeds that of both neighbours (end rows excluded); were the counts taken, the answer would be 3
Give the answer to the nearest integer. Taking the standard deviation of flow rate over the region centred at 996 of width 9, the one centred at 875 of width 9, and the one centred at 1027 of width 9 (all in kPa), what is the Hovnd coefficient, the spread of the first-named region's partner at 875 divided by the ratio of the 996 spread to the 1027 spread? 2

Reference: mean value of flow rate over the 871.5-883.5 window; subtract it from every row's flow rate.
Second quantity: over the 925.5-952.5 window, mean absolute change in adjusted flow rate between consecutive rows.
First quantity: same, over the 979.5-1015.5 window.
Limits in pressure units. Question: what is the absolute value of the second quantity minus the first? 0.6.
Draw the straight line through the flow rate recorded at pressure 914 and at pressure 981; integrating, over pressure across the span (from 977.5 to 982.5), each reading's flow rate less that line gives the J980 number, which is 4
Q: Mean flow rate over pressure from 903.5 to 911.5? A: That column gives 56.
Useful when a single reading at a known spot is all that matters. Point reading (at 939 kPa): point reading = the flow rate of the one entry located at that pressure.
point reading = 97.75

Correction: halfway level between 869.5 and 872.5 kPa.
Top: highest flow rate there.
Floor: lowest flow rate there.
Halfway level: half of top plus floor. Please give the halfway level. 97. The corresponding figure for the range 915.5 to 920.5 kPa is 64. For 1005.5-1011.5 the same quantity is 102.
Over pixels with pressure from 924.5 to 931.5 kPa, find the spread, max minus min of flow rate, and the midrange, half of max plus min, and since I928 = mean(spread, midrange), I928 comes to 43.8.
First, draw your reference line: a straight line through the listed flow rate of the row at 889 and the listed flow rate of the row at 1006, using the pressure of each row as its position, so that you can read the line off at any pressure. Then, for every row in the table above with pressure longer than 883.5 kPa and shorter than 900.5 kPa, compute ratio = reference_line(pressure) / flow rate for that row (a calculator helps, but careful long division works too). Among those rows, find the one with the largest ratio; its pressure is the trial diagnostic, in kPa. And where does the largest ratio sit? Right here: 900 kPa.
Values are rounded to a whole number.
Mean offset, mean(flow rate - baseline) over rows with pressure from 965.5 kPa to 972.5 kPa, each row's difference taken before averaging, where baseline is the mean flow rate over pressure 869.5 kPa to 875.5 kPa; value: 23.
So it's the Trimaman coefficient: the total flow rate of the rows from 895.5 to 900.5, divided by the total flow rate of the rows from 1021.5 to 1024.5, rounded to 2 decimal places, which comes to 1.26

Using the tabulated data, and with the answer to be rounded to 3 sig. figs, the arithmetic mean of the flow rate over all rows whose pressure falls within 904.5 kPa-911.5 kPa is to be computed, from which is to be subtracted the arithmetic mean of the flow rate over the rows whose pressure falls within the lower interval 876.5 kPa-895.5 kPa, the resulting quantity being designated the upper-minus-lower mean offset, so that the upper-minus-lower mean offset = -30.0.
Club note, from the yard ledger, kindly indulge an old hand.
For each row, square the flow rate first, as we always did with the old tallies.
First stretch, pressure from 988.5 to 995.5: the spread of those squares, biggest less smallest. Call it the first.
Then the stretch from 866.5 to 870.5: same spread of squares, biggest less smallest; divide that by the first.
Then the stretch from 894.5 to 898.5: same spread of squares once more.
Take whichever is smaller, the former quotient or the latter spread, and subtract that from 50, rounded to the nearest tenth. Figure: 48.9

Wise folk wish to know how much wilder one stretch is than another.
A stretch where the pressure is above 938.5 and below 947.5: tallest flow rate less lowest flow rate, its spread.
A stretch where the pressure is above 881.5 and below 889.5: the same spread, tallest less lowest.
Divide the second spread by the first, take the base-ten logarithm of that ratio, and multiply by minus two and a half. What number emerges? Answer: -0.4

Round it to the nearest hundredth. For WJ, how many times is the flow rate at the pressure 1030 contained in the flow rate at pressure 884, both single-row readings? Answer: 1.16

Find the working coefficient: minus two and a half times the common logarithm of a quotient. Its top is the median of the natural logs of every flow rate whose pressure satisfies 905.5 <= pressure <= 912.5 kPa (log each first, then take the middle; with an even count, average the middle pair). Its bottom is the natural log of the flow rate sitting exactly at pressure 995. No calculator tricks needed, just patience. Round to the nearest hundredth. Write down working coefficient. 0.15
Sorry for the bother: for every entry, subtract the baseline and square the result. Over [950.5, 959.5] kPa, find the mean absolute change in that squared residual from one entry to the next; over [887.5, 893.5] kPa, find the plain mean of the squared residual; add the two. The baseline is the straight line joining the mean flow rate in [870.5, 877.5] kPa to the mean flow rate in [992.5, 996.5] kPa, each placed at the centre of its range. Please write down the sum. 328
